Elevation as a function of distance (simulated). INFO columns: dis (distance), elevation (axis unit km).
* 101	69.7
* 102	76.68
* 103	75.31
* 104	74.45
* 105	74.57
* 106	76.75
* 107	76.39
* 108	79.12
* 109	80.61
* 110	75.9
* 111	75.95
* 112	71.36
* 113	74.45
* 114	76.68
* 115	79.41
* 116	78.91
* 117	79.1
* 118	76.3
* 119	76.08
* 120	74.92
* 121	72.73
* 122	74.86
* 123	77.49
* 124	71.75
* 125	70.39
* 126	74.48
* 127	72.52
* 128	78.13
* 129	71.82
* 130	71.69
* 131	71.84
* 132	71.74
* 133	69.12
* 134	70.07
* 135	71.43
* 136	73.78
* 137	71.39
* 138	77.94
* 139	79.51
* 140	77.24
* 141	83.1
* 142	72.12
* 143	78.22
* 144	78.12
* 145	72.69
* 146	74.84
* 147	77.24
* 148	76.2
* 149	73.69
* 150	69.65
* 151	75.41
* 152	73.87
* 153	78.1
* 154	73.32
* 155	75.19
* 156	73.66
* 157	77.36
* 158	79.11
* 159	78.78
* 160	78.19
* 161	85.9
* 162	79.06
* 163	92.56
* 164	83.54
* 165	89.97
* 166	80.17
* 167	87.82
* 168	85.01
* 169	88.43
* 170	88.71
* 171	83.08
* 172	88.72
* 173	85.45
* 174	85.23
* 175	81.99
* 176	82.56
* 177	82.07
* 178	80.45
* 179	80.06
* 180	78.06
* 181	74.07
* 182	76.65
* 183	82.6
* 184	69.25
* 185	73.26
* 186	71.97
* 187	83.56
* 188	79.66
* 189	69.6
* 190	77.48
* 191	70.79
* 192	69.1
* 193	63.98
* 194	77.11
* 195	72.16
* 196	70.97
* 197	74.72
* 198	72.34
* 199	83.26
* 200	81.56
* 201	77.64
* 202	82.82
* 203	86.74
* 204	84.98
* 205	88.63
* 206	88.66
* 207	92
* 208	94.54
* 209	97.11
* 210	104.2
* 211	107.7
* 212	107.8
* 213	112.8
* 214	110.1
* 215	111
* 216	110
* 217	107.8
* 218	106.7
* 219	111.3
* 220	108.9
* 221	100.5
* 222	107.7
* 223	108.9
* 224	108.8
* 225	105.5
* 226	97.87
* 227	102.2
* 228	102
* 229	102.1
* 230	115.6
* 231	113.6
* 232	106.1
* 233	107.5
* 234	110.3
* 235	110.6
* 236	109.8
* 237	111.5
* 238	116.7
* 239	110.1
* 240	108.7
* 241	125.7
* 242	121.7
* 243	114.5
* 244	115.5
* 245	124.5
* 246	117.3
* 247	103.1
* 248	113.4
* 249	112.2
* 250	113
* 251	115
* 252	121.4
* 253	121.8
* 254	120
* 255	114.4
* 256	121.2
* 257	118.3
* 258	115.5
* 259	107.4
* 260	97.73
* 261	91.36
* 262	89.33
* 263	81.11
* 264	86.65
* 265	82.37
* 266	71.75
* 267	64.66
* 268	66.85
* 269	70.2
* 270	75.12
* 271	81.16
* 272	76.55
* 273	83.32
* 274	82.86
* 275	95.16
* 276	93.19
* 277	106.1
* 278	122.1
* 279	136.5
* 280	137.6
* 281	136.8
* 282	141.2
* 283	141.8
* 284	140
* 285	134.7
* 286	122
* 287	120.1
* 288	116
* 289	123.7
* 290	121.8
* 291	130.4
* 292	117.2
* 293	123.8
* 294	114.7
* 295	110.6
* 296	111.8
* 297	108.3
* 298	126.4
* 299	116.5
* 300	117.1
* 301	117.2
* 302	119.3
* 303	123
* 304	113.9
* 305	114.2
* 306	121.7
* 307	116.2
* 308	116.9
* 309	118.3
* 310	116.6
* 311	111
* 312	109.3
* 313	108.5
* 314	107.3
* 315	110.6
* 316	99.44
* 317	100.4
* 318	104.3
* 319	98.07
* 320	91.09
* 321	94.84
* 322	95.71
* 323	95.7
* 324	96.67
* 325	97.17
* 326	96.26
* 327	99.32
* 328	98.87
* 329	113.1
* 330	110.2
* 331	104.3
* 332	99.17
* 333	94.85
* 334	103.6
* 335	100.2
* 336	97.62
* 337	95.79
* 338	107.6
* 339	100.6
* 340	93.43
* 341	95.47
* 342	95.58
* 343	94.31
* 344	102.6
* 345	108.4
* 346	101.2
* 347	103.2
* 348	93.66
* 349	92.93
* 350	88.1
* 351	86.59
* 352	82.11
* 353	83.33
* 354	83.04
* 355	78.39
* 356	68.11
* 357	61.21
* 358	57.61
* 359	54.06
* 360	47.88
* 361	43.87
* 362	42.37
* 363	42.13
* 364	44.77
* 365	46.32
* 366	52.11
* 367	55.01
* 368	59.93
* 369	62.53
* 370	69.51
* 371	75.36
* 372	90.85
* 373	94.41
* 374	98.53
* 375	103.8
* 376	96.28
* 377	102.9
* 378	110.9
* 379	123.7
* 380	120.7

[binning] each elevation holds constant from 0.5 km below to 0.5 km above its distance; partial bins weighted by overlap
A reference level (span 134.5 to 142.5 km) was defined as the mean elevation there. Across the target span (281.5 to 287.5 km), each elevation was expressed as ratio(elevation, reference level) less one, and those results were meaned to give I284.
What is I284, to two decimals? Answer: 0.76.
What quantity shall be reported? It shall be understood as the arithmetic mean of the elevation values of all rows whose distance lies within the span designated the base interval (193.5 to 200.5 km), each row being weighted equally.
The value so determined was 76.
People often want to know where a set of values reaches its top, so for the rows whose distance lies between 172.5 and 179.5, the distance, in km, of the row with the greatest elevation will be 173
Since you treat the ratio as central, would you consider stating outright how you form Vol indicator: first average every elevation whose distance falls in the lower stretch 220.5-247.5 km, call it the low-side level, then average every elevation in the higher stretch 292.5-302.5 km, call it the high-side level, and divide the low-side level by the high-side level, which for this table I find 0.95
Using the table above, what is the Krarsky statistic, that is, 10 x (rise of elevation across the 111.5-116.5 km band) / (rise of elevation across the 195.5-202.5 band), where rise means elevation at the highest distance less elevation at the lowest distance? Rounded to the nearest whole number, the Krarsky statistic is 6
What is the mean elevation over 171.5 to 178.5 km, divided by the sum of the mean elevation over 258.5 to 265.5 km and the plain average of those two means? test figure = 0.47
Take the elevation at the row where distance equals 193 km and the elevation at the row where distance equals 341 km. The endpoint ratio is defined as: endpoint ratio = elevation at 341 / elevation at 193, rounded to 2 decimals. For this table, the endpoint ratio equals 1.49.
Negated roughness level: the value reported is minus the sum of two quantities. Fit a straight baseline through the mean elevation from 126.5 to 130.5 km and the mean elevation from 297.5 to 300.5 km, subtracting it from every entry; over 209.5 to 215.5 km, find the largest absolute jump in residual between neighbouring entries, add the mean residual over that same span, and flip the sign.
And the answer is -17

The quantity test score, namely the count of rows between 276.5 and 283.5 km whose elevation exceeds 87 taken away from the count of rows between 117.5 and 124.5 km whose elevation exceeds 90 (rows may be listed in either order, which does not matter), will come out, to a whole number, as -7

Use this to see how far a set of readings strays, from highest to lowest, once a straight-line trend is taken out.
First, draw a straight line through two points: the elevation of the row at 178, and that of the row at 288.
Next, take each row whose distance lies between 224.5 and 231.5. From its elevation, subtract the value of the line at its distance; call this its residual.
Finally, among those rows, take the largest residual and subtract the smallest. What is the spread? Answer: 16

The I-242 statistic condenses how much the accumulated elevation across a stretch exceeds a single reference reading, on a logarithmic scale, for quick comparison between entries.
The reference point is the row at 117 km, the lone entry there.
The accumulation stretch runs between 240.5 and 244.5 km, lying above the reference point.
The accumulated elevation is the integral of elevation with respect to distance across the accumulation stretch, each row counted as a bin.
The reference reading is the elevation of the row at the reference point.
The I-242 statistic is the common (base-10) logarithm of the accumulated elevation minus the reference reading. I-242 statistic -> 2.6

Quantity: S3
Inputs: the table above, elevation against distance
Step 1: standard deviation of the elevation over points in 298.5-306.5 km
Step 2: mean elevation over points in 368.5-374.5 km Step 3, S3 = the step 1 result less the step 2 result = -79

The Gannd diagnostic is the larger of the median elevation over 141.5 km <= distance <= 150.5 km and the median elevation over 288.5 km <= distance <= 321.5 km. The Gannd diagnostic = 115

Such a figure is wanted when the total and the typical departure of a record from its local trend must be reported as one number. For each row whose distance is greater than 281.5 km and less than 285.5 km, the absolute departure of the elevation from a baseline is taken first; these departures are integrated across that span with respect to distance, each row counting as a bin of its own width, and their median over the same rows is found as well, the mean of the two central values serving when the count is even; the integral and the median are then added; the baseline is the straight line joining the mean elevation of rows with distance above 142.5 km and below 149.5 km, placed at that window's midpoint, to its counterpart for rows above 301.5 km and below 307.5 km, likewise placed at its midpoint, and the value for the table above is 136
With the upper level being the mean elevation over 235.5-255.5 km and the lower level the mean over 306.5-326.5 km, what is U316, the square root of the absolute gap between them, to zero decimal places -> 3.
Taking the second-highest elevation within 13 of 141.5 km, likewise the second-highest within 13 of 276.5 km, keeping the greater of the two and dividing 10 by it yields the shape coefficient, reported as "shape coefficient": 0.071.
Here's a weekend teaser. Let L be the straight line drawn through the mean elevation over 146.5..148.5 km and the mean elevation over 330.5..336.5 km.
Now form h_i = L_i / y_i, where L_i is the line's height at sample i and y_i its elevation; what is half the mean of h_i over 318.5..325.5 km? 0.52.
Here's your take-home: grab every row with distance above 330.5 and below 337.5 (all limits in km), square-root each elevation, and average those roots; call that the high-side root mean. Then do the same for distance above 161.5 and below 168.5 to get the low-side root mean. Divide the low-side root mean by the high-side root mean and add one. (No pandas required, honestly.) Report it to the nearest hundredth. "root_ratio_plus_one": 1.93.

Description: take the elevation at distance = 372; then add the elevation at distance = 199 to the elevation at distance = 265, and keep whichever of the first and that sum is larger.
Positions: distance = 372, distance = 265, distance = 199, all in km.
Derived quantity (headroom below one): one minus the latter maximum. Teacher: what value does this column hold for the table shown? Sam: -165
